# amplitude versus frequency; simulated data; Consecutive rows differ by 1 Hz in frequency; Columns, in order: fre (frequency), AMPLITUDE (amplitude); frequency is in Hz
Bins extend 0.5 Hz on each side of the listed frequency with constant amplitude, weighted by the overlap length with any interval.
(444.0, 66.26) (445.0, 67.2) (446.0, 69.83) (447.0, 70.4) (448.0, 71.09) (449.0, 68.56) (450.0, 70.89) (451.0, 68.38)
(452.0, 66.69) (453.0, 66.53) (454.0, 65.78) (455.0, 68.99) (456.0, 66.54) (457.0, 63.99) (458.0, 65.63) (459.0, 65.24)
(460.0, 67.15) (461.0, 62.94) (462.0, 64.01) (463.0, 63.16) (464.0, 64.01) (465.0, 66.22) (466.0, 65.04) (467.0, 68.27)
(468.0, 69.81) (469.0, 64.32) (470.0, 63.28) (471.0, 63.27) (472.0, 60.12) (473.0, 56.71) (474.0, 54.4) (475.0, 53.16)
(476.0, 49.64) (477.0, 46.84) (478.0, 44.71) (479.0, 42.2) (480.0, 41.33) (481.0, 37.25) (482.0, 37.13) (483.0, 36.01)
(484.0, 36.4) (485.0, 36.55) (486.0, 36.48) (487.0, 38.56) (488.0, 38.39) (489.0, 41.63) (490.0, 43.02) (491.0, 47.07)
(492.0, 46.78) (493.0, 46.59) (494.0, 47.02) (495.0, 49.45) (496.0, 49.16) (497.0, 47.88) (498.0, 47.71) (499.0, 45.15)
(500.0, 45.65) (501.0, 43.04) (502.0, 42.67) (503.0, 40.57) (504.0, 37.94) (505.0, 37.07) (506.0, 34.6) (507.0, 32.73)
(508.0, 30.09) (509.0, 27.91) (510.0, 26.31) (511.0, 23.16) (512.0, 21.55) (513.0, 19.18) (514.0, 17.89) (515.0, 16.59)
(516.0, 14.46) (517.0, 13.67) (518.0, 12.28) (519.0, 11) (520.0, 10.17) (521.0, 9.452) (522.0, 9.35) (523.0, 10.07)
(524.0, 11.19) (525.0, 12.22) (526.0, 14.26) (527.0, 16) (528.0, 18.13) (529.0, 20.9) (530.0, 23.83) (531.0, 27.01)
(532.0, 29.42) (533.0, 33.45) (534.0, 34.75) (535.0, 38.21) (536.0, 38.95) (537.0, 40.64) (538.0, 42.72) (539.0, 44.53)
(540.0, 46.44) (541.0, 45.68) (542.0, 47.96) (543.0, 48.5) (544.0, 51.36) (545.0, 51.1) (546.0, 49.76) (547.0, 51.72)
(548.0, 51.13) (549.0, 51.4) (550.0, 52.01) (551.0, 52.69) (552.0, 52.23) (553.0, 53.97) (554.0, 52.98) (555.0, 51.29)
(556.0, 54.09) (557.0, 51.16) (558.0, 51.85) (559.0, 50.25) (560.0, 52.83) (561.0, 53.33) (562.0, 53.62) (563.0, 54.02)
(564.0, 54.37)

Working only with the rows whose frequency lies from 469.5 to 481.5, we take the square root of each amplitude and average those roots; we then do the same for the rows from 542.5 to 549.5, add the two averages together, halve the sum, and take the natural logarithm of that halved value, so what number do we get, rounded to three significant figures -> 1.96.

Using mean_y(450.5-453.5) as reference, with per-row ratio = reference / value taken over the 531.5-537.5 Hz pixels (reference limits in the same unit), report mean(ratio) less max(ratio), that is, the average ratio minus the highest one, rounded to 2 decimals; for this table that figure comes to -0.39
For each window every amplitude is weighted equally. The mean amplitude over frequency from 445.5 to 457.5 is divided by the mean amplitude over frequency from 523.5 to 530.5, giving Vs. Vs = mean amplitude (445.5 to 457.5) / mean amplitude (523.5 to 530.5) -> 4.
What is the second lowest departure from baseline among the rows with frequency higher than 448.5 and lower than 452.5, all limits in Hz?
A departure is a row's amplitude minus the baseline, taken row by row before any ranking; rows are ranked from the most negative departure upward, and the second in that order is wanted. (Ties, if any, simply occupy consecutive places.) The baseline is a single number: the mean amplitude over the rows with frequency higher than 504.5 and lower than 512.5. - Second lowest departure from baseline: 39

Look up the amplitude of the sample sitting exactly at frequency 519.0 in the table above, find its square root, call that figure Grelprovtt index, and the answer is 3.3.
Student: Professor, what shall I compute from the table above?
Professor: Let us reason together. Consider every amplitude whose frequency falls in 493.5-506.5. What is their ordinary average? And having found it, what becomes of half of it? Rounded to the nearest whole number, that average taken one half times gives 22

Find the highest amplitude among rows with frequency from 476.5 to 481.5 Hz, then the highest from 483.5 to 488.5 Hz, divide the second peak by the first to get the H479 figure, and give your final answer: 0.82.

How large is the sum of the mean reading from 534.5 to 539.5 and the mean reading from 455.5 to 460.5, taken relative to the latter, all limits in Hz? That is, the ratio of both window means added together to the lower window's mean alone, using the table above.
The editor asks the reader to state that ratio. 1.62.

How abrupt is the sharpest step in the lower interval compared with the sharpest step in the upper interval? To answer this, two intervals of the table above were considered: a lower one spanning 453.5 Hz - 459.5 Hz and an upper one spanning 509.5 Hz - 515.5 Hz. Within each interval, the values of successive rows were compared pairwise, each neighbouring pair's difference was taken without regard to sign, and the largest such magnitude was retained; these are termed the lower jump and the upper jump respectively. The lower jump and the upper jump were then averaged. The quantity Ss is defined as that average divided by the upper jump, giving 1.01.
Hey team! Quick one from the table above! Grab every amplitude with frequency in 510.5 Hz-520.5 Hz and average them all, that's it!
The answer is 16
